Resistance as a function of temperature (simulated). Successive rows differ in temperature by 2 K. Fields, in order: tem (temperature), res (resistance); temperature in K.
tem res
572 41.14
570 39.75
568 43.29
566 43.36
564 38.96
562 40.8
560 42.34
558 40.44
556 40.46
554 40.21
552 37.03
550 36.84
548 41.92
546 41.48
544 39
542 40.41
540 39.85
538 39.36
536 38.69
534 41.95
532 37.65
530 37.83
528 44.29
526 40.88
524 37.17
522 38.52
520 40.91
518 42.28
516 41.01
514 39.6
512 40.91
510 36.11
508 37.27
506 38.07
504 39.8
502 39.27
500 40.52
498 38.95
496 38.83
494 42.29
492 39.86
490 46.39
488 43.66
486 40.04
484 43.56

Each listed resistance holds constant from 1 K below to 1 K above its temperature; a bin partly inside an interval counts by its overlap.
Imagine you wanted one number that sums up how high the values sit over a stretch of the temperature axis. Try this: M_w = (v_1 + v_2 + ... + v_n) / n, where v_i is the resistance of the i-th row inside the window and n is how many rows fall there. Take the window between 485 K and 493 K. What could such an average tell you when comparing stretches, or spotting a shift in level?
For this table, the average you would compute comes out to 42.5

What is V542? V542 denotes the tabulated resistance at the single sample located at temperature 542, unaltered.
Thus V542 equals 40.41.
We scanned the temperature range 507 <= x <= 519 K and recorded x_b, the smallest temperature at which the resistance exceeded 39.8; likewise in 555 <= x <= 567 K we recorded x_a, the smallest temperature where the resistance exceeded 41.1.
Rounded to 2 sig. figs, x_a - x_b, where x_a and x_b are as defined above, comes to 48 K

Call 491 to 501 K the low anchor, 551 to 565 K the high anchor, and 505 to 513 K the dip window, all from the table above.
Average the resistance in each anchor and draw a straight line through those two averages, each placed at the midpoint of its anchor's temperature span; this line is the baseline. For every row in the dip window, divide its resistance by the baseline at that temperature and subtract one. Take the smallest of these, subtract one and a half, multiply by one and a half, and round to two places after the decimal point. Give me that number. -2.40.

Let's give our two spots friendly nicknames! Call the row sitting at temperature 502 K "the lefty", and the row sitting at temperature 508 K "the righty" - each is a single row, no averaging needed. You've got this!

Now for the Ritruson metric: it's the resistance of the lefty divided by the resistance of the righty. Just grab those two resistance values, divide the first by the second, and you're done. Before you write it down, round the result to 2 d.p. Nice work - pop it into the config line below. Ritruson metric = 1.05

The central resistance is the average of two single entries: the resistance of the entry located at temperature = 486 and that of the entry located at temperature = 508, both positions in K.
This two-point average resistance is 38.7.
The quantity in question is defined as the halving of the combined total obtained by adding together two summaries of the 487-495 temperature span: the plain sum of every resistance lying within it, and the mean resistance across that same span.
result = 108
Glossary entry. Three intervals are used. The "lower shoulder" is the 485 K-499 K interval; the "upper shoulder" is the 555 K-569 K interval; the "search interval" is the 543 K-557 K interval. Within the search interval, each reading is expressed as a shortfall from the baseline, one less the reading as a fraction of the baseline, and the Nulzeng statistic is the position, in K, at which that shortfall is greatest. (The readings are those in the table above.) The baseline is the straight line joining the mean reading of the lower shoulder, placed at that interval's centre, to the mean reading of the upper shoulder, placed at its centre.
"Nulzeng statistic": 550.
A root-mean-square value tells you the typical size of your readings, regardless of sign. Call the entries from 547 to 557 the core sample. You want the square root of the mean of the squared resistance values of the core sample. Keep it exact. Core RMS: 39.3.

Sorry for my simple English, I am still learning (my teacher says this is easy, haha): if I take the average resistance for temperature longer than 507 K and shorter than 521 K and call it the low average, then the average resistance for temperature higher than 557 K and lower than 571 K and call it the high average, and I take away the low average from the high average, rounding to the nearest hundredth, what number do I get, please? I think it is 1.55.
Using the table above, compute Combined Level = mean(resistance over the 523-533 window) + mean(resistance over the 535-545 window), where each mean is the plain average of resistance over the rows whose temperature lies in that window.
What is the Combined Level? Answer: 79.0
